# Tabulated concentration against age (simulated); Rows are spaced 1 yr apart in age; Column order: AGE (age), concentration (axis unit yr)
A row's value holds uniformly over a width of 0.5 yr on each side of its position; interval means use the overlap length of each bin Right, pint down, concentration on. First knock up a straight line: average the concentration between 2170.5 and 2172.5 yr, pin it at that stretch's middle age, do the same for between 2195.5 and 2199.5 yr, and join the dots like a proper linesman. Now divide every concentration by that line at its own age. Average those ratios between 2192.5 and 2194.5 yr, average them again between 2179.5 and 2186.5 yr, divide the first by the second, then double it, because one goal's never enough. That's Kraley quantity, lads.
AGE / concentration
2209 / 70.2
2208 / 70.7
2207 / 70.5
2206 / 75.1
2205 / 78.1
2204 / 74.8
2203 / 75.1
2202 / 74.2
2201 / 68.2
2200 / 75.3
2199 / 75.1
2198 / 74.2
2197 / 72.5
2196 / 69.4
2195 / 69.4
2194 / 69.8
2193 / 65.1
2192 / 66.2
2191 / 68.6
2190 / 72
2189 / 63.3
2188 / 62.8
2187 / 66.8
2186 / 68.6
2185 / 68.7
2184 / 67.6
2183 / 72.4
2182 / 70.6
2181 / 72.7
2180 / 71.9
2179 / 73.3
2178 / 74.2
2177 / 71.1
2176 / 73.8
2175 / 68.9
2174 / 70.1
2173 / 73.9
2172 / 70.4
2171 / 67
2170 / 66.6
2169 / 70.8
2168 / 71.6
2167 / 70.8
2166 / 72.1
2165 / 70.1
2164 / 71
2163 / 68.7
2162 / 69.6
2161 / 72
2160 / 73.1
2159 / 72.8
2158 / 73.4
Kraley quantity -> 1.87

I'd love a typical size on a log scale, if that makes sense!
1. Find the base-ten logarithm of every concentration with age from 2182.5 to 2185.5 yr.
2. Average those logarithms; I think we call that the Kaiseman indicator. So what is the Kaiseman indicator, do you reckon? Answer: 1.84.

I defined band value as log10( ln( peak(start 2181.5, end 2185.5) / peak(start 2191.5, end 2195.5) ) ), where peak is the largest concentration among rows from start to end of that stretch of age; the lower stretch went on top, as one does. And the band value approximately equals -1.4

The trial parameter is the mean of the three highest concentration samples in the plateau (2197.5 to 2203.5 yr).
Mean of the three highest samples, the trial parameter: 75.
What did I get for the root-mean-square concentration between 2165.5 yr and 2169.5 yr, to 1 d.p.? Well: 71.3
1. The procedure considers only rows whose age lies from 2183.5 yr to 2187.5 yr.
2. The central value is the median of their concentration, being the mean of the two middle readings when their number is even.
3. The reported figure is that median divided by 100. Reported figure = 0.681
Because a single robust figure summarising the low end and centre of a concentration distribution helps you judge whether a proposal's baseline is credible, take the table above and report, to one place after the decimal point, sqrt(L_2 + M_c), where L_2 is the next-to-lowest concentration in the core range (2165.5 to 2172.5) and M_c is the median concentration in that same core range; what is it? 11.7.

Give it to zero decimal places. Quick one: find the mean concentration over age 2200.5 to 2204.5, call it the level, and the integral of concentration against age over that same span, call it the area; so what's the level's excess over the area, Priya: -219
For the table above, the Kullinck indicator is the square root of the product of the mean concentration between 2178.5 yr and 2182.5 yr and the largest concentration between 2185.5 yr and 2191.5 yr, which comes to 72.1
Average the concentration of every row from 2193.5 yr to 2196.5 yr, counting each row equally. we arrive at 69.5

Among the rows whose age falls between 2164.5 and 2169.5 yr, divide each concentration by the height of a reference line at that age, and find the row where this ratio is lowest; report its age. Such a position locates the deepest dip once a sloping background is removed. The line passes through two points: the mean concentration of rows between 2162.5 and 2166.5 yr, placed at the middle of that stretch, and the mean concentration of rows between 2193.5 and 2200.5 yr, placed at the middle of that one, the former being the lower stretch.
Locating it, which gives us 2165 yr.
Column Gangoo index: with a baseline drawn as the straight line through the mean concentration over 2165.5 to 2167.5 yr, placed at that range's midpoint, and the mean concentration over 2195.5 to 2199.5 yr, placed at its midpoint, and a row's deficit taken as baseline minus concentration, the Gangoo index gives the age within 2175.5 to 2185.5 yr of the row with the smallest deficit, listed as 2178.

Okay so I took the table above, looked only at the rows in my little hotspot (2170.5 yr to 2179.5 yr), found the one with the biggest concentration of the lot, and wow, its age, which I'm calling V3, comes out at 2178 yr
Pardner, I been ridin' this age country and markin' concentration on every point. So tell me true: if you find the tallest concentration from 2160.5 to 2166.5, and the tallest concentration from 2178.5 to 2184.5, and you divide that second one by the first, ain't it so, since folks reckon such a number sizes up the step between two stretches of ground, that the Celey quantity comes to 1.02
